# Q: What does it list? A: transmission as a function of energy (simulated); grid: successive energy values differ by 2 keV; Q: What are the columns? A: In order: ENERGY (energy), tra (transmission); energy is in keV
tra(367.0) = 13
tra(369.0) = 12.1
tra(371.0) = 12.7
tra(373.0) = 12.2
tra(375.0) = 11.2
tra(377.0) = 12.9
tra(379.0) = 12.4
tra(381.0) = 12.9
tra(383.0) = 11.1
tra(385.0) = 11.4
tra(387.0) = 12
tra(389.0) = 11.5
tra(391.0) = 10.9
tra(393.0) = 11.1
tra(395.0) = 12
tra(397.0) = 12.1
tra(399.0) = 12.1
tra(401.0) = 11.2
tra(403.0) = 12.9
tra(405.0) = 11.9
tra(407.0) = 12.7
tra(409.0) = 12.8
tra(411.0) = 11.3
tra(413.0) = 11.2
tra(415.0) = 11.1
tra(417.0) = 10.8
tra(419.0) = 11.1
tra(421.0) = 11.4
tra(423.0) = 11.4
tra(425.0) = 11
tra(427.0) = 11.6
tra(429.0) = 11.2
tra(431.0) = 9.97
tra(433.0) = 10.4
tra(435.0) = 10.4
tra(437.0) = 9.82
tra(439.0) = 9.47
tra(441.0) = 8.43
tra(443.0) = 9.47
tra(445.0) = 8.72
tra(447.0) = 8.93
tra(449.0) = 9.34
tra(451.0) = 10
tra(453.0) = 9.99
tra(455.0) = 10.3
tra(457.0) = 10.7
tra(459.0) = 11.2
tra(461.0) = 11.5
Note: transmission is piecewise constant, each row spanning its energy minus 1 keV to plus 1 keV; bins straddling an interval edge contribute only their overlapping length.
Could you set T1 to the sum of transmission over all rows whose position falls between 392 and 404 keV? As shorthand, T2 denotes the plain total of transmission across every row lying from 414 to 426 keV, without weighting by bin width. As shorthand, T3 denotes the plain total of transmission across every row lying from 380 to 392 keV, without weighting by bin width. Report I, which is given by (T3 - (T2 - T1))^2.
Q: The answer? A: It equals 5535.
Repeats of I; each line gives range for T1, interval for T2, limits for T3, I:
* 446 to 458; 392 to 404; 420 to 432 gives 2963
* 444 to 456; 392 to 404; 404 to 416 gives 3235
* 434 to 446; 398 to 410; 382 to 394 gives 2572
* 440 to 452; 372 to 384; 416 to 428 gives 2449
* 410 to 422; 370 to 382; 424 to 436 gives 3268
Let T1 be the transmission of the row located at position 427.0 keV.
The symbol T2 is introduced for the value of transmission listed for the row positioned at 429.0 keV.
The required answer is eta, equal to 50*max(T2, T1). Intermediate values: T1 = 11.6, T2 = 11.2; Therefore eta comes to 580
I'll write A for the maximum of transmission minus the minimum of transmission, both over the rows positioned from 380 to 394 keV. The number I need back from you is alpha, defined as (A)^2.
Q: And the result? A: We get 4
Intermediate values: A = 2.0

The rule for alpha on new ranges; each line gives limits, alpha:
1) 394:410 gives 3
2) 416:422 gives 0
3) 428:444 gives 8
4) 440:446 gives 1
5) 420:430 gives 0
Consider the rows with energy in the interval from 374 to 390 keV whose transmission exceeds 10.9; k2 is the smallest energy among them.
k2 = 375.0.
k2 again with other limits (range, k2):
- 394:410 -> 395.0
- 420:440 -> 421.0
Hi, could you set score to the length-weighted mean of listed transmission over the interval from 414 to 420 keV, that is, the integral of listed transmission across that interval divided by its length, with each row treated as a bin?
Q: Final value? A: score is 11.0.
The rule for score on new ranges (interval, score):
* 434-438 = 10.1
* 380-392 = 11.6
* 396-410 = 12.2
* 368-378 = 12.2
